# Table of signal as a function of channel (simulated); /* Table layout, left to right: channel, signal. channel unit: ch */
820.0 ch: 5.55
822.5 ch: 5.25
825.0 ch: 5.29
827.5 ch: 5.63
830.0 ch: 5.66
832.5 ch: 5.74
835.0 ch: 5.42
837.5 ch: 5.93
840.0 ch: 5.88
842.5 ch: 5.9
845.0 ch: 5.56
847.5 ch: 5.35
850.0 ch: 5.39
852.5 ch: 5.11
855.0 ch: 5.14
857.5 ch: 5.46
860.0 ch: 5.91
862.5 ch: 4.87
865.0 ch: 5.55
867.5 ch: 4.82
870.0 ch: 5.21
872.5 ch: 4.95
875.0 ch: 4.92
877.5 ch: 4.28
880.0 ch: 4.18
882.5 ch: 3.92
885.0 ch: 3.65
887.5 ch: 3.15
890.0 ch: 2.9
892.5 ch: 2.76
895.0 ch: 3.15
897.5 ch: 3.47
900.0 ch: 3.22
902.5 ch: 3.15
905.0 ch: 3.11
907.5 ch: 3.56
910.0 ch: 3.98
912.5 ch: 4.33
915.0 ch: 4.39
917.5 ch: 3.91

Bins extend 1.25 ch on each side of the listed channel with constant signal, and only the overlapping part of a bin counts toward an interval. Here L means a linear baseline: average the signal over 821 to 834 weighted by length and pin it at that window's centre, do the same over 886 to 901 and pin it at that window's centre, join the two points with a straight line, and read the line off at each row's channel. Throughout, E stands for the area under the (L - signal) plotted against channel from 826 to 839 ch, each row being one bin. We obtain -4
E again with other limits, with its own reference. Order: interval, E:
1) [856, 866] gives -11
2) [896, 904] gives -3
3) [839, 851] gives -9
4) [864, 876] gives -13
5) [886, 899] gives 1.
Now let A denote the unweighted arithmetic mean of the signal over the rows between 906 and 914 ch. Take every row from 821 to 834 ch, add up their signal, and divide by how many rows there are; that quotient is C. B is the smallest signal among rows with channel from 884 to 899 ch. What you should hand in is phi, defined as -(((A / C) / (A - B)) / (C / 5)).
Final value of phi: -0.5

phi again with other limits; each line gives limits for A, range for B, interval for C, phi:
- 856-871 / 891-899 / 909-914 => -0.6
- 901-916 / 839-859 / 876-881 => 0.8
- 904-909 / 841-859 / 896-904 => 0.9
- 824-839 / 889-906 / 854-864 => -0.3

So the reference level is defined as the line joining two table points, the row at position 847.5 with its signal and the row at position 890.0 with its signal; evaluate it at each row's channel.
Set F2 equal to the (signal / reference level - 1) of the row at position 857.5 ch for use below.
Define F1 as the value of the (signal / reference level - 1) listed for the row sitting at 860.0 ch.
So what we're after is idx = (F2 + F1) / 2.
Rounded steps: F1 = 0.28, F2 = 0.14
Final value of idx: 0.21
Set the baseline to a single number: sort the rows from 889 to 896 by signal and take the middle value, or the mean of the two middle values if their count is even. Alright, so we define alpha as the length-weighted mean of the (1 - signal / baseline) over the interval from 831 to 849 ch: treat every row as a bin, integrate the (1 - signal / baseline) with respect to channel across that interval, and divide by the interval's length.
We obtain -0.96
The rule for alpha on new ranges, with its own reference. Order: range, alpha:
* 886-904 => -0.08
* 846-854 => -0.82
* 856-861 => -0.95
